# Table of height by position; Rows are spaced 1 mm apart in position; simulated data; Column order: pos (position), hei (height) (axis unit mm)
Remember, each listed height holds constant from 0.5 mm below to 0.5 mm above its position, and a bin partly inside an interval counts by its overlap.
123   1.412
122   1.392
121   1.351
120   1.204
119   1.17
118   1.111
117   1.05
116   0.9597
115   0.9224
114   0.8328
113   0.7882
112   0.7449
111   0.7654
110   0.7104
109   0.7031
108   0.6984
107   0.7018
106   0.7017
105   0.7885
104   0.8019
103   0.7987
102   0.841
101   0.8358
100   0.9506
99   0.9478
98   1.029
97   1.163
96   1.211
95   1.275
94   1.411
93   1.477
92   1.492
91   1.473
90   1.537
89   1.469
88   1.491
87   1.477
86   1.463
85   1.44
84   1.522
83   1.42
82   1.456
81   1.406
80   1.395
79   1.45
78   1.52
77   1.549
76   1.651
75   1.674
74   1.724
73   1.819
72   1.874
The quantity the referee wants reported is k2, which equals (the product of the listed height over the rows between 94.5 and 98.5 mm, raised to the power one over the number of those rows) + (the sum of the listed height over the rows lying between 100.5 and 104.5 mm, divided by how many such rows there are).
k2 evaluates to 2.0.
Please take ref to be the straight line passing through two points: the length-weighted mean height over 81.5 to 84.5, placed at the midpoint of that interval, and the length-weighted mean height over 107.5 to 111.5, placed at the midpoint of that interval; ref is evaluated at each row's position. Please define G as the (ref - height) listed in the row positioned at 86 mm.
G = -0.08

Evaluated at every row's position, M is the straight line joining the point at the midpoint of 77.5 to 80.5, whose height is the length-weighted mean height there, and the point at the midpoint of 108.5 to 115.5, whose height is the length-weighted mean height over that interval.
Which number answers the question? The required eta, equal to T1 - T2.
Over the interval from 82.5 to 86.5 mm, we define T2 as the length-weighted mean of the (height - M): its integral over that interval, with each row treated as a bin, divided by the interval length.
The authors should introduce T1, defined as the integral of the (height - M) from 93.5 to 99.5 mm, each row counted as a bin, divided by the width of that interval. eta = 0.0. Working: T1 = 0.08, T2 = 0.12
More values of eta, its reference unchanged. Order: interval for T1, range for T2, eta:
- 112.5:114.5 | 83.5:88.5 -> -0.1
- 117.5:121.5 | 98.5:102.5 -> 0.7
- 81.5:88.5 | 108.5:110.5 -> 0.3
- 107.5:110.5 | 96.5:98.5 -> -0.2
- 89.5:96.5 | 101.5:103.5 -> 0.4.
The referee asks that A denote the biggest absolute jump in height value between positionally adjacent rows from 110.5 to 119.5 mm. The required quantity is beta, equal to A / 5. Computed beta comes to 0.018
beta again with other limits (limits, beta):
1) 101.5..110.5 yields 0.017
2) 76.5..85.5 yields 0.020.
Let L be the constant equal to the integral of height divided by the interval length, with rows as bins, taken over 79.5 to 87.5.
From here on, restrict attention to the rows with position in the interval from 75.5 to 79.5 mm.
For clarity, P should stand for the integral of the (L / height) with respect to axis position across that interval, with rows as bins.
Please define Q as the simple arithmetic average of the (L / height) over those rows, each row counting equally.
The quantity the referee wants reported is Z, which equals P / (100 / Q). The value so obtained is 0.035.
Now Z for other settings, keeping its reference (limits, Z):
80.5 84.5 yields 0.040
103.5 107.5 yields 0.151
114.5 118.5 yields 0.083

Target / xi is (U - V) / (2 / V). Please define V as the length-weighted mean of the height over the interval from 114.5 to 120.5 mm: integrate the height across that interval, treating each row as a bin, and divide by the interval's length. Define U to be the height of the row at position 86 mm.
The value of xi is 0.21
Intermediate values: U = 1.463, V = 1.07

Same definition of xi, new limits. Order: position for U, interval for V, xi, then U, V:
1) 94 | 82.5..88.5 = -0.04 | 1.411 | 1.47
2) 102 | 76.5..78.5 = -0.53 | 0.841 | 1.53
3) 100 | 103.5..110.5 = 0.08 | 0.9506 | 0.73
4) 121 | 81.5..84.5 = -0.08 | 1.351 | 1.47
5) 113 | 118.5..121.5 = -0.28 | 0.7882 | 1.24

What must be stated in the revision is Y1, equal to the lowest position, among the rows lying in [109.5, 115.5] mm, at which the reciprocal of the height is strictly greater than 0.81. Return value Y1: 110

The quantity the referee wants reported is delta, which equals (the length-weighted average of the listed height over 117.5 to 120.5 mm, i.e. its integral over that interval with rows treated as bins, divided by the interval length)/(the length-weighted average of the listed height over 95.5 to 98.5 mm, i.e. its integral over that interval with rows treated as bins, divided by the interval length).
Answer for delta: 1.02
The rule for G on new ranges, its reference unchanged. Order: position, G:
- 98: 0.01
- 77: 0.09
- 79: 0.13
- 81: 0.12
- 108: 0.06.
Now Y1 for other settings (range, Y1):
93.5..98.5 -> 96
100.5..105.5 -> 101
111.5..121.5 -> 112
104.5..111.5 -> 105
